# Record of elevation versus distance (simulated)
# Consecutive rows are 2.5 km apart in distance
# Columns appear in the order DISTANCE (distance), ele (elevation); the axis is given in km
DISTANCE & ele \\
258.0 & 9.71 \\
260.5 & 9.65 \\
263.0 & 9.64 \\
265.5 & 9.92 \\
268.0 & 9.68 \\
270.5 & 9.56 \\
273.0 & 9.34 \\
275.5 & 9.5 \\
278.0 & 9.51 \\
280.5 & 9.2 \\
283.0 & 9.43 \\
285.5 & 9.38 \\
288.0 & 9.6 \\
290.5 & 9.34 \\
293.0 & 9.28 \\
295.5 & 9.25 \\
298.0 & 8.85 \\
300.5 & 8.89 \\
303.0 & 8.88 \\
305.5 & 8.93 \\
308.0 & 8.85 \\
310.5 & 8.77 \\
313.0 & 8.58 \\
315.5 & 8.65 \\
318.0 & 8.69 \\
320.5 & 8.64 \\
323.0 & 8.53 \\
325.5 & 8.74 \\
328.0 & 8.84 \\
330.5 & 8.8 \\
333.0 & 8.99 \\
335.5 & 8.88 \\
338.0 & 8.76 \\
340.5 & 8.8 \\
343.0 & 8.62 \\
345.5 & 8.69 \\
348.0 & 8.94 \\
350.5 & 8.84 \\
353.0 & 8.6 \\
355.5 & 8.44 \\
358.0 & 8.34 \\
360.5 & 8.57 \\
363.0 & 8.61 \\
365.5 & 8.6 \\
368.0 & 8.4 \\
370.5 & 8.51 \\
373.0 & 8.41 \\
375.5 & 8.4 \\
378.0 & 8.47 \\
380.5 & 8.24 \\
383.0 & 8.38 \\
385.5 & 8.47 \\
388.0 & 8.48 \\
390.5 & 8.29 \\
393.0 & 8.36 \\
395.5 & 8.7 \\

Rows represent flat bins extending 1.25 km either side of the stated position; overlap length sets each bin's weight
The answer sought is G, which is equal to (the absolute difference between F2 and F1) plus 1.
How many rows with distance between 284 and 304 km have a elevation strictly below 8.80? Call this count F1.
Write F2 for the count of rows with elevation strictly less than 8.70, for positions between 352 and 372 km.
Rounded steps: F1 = 0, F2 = 8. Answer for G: 9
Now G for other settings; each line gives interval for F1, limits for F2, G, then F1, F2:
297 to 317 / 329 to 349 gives 2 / 3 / 2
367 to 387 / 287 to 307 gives 9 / 8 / 0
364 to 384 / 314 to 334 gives 5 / 8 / 4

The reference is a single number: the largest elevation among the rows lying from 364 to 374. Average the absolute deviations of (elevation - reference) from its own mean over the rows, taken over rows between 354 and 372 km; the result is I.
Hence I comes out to 0.088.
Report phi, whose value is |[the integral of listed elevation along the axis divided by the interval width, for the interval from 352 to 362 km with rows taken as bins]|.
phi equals 8.49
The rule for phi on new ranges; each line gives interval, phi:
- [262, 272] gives 9.69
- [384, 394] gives 8.40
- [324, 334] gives 8.83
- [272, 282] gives 9.39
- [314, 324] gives 8.63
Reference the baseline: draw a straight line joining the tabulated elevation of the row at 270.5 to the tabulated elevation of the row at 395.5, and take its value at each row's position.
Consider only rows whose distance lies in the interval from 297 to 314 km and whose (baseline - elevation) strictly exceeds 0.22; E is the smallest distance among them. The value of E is 298.0 km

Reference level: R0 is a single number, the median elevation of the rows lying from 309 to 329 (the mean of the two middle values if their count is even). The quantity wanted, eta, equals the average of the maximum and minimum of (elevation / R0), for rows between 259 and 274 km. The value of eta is 1.11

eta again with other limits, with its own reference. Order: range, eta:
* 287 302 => 1.06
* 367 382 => 0.97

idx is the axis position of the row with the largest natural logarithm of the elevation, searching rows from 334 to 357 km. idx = 348.0 km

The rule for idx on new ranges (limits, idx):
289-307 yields 290.5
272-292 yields 288.0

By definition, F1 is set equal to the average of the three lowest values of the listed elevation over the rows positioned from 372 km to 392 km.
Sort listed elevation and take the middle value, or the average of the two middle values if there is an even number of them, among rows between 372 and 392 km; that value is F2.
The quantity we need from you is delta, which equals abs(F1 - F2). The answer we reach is 0.10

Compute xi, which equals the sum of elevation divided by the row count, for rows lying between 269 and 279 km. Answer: 9.48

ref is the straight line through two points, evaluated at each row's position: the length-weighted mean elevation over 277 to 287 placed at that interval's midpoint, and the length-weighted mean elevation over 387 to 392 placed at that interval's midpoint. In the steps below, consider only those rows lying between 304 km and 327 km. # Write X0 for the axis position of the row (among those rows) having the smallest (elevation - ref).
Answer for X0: 313.0 km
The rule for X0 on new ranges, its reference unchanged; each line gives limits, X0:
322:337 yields 323.0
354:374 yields 358.0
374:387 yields 380.5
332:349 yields 343.0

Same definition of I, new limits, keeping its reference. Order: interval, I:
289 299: 0.165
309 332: 0.084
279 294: 0.098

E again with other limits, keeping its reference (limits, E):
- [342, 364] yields 343.0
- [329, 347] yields 330.5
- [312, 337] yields 313.0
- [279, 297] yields 280.5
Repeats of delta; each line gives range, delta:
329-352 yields 0.11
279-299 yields 0.21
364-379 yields 0.04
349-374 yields 0.16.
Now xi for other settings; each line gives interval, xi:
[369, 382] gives 8.41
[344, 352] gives 8.82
